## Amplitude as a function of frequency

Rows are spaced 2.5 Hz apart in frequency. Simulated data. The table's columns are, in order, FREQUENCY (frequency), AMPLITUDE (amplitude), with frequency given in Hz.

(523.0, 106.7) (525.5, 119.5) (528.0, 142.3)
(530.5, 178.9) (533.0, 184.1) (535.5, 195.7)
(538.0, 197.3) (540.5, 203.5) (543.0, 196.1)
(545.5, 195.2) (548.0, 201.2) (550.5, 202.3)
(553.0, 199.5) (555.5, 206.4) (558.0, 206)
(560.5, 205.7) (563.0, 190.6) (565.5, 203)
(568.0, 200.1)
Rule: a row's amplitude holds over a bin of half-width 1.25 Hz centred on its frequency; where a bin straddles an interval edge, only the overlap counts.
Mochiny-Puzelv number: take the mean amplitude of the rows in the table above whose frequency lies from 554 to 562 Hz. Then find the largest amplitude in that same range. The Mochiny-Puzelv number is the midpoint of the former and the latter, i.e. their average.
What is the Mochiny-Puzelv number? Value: 206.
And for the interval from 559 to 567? 203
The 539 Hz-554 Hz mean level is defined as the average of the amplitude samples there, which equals 199.6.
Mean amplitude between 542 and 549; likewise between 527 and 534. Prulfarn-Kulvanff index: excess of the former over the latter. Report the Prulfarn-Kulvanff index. 29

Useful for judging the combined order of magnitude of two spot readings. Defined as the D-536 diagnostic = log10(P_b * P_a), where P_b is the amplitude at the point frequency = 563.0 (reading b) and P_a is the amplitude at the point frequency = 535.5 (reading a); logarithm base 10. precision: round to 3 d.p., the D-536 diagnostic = 4.572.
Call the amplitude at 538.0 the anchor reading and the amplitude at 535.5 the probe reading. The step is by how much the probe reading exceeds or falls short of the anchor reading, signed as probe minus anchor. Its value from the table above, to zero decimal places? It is -2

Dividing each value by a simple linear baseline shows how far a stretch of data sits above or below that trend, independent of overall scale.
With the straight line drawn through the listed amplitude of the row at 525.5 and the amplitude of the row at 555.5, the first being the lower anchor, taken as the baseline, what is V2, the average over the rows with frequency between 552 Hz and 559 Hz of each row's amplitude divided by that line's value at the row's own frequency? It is 0.99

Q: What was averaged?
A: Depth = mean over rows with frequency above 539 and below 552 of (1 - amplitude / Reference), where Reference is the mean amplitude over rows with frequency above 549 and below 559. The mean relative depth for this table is 0.019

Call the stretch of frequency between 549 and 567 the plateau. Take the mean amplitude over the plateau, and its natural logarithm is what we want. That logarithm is 5.31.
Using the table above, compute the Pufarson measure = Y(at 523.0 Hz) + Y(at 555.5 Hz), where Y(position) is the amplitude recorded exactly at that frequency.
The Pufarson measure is 313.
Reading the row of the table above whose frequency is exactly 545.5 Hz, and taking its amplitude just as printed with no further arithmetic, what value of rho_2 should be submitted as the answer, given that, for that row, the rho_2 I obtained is 195.2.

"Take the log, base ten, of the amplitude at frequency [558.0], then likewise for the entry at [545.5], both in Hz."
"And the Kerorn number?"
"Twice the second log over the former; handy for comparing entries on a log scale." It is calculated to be 1.98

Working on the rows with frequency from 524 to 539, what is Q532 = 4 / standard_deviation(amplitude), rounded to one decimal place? 0.1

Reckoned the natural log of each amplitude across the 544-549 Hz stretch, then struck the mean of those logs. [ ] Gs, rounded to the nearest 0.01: 5.29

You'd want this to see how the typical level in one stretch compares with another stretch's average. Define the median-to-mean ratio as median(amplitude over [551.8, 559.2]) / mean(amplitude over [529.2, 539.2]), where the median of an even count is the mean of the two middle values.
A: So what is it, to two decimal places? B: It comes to 1.09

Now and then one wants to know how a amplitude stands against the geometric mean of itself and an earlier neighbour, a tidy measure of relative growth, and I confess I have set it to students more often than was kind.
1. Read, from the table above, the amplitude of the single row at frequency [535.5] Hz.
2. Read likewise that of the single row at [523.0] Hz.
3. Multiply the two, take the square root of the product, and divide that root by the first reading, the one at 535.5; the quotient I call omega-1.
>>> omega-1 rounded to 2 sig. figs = 0.74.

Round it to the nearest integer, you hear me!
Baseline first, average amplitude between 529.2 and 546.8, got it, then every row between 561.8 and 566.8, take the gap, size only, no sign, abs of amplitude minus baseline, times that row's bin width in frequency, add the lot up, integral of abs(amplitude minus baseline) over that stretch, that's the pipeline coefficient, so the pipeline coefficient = 31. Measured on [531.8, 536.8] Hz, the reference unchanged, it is 29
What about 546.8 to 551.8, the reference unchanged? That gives 44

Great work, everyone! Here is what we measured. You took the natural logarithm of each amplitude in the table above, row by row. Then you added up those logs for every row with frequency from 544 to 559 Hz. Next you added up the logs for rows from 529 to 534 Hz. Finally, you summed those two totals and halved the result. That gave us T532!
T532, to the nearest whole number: 21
